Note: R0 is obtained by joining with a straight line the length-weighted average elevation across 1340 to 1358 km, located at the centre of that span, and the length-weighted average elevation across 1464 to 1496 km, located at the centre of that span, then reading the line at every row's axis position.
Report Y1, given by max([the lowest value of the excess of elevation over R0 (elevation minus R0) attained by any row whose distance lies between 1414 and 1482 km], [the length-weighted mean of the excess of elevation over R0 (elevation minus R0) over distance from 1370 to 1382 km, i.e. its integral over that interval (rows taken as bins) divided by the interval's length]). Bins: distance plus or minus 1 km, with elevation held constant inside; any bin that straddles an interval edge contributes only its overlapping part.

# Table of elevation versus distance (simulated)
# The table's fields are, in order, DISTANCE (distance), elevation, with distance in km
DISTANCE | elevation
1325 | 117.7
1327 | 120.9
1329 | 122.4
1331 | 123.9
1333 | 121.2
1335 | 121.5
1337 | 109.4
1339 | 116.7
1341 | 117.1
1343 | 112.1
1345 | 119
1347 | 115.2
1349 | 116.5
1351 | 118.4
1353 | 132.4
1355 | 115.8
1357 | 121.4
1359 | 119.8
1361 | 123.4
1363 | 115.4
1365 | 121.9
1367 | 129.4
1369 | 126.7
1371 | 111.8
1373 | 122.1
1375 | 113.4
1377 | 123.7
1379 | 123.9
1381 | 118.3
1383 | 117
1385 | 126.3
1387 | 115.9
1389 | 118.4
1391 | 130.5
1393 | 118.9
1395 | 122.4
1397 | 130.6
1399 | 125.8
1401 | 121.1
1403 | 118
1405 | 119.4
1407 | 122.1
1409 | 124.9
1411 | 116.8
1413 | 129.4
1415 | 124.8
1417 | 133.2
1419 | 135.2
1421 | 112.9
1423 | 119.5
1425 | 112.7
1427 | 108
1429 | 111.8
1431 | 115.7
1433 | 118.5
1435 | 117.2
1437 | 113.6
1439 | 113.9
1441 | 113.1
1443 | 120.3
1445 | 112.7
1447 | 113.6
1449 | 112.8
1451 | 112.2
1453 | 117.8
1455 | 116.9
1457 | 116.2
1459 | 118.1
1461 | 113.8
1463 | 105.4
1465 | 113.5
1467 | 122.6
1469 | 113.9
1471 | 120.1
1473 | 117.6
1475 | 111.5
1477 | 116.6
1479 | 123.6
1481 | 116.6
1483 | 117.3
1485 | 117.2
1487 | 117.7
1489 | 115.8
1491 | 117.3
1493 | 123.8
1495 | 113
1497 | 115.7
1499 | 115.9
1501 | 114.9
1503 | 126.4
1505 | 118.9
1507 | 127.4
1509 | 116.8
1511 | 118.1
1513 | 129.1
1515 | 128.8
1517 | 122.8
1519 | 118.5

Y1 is 0.5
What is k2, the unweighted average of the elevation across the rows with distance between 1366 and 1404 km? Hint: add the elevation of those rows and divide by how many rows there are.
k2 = 122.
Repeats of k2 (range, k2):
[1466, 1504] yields 118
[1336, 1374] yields 119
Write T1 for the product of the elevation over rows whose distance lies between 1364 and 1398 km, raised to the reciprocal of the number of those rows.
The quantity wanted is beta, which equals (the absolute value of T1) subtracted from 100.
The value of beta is -21.7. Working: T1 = 122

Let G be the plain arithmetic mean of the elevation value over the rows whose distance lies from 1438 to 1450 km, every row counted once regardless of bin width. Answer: 114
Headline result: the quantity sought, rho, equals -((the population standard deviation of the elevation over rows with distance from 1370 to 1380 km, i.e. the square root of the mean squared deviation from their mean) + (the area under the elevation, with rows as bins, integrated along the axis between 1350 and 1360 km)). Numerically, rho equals -1221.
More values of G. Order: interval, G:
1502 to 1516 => 124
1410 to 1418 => 126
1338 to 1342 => 117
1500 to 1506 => 120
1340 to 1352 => 116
